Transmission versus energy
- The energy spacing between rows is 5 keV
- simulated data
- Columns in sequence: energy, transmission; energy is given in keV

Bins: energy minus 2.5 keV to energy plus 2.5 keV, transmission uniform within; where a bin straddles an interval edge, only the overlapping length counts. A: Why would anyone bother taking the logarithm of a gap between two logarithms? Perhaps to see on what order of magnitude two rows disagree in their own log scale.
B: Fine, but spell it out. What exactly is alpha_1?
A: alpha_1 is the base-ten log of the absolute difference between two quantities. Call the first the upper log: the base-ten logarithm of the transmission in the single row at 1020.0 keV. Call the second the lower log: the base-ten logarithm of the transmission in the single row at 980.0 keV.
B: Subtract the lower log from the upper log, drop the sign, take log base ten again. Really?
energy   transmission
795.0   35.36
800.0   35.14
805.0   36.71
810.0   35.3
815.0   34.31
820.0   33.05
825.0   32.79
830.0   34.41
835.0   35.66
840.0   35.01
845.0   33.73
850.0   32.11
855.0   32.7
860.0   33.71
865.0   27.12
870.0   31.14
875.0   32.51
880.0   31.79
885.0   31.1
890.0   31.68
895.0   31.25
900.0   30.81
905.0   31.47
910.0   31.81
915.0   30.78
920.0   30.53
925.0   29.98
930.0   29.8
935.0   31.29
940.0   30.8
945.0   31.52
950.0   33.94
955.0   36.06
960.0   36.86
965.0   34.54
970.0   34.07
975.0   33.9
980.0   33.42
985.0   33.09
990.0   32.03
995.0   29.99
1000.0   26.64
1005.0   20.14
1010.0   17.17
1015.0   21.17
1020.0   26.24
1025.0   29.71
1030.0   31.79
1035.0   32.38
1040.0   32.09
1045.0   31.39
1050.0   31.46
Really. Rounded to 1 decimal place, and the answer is -1.0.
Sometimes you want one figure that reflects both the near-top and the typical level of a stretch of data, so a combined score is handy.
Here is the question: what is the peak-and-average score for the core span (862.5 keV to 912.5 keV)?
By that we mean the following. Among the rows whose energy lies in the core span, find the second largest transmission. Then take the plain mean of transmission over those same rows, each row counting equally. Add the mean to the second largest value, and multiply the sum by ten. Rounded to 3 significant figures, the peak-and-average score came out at 629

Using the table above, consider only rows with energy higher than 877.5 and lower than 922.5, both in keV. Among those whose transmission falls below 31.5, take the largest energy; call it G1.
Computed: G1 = 920.0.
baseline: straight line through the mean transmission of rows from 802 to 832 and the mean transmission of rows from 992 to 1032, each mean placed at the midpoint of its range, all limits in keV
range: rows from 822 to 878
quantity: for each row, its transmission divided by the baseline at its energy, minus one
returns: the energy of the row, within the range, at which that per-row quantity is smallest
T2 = 865.0 keV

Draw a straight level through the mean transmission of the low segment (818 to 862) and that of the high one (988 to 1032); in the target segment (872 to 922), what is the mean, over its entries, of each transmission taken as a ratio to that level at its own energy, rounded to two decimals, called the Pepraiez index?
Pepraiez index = 1.01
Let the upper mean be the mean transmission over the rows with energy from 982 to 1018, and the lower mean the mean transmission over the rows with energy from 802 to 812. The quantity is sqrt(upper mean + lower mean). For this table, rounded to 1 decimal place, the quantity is 7.9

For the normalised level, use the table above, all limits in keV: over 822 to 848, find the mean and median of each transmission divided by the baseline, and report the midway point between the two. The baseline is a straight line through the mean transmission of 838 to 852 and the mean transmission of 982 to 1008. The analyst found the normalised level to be 1.01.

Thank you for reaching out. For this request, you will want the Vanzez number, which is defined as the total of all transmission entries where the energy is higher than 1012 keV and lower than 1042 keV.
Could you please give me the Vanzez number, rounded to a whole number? 173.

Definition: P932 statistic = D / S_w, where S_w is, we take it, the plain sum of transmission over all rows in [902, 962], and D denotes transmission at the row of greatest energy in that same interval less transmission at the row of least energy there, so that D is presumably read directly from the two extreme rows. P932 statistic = 0.014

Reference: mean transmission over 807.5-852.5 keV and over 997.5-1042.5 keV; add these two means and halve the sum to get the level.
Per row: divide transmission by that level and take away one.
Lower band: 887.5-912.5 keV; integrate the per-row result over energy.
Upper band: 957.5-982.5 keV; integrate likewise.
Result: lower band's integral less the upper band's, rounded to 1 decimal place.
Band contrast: -2.6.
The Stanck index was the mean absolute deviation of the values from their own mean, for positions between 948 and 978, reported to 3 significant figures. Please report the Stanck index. 1.04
